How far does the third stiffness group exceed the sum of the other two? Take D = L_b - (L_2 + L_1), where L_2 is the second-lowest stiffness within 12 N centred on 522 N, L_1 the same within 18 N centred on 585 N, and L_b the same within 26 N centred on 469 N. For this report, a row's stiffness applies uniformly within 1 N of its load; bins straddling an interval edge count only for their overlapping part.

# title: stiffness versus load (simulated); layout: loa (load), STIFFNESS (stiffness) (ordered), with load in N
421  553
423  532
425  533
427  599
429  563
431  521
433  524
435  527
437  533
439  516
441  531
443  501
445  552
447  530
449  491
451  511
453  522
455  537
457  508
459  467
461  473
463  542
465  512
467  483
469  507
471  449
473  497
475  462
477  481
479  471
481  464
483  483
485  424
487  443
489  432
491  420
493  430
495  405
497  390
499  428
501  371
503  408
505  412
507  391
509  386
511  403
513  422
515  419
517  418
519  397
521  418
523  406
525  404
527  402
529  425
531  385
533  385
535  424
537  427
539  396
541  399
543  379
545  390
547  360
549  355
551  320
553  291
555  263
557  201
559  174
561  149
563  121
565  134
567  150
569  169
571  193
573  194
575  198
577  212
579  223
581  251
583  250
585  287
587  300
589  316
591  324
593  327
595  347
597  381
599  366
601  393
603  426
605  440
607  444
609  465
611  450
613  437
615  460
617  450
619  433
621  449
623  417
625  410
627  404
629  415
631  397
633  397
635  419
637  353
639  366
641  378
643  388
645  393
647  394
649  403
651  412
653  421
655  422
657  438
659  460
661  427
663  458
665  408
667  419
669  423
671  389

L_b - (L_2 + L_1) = -163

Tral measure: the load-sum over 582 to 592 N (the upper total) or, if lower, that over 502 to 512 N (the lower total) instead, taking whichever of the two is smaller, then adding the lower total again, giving 3477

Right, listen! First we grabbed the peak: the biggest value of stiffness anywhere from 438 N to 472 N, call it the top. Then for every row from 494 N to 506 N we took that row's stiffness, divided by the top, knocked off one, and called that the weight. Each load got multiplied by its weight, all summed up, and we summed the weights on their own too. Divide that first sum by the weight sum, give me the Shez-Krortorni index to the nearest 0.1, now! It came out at 500.0 N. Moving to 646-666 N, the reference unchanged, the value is 655.4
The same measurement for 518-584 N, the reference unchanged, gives 557.6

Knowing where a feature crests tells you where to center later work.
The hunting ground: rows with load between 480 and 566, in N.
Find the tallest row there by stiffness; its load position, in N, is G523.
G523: 483 N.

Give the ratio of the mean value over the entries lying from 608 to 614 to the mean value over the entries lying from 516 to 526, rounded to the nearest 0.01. 1.10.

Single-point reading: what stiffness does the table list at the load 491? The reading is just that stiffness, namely 420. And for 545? 390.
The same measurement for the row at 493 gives 430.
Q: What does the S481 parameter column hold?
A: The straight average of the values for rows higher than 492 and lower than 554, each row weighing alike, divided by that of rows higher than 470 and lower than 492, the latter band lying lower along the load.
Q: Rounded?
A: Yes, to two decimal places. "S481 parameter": 0.86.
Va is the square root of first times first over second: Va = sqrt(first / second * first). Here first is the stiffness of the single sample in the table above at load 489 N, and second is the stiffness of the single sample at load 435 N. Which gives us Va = 19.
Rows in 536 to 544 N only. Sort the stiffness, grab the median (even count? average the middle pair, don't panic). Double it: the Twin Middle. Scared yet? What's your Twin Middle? 795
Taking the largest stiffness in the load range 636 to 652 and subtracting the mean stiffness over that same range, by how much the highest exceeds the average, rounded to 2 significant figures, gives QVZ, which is 26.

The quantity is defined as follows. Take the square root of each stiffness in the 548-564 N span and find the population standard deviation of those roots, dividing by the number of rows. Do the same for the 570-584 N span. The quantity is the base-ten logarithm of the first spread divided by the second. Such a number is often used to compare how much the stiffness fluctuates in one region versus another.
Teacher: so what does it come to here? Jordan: 0.5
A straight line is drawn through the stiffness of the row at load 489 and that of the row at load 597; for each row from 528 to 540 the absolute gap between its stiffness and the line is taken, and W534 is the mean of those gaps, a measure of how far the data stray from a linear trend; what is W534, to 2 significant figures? 18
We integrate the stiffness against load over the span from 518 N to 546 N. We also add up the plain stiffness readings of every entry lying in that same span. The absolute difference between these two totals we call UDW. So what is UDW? 5637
